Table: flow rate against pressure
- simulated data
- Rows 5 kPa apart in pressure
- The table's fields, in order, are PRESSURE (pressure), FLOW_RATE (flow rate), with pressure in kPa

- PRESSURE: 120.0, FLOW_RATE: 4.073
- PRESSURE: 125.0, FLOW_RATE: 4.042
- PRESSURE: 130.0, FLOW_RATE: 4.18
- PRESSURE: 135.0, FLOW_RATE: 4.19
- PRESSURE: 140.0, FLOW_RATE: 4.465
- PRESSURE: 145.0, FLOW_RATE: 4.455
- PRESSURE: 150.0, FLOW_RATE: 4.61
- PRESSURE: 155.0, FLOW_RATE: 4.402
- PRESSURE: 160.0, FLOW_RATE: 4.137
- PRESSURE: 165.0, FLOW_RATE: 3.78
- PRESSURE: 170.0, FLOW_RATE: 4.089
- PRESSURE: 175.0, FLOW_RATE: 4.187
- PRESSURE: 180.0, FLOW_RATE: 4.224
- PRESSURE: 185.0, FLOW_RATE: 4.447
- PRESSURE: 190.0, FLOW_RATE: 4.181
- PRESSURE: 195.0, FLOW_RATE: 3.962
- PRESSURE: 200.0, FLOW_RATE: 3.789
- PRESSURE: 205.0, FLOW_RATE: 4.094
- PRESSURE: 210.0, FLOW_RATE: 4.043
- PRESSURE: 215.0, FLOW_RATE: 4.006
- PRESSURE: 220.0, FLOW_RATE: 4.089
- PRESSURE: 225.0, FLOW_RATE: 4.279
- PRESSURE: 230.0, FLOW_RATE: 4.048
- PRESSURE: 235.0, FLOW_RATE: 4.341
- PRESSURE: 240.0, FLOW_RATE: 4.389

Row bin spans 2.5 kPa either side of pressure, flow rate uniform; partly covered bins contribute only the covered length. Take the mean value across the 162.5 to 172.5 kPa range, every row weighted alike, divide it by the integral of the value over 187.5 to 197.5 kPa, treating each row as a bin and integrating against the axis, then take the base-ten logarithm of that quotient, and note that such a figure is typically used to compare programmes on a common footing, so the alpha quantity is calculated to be -1.01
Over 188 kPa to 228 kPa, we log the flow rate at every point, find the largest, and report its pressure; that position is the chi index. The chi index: 225.0 kPa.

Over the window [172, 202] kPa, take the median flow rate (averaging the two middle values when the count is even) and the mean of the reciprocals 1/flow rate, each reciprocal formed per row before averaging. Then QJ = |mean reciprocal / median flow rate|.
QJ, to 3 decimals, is 0.058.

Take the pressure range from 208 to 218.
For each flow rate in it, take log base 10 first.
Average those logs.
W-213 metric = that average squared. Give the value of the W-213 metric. 0.366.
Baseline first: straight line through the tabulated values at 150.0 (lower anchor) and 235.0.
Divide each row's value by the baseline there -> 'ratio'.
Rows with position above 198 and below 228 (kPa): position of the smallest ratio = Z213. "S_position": 200.0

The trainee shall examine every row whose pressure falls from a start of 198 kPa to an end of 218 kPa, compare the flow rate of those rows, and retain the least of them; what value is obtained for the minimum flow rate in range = 3.789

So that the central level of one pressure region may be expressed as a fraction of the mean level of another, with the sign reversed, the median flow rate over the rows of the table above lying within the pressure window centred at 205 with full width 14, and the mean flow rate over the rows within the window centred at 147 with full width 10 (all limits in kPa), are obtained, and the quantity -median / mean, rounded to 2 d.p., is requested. -0.89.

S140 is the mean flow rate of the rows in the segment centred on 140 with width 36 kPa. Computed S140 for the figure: 4.33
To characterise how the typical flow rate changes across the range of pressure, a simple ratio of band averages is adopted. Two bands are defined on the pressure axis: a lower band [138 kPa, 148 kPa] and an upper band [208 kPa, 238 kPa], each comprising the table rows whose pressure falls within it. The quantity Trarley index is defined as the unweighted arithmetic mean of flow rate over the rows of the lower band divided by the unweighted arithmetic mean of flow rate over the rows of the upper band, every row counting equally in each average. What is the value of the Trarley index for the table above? 1.08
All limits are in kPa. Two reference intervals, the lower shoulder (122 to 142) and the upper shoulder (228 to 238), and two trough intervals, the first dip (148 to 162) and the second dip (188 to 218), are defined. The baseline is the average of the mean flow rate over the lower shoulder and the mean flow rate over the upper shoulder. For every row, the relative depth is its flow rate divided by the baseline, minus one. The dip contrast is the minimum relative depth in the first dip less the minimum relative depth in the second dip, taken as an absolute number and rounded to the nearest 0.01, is 0.08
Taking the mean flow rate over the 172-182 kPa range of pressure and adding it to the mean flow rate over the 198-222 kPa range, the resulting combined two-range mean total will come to 8.21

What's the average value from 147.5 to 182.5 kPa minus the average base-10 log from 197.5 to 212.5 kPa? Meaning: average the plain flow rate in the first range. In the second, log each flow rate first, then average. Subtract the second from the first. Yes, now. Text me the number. 3.61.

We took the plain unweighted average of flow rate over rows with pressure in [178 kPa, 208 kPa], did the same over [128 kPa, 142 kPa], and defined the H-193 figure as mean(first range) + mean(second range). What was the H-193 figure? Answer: 8.39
